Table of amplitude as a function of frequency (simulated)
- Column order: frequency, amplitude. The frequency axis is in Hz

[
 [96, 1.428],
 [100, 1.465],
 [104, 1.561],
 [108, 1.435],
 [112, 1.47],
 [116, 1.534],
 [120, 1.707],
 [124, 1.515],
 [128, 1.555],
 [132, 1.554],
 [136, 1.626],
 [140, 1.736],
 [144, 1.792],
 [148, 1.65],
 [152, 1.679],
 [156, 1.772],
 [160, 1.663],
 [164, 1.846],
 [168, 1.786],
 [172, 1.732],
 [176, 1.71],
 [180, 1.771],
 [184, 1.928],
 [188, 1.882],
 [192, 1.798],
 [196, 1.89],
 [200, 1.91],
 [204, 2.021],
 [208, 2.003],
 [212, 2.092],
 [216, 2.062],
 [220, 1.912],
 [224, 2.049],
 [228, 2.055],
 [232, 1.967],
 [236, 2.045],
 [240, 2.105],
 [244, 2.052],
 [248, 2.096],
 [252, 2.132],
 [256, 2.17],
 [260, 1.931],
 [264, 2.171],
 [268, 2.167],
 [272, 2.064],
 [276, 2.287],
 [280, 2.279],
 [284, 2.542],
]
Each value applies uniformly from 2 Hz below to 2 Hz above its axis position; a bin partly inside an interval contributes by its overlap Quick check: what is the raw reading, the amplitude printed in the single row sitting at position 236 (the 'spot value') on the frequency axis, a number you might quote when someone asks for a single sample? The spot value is 2.045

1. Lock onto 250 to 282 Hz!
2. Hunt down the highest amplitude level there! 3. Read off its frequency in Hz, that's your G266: 276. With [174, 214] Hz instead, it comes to 212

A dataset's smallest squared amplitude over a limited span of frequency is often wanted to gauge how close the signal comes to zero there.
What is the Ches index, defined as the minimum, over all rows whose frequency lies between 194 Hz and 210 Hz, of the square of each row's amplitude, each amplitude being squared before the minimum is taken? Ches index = 3.6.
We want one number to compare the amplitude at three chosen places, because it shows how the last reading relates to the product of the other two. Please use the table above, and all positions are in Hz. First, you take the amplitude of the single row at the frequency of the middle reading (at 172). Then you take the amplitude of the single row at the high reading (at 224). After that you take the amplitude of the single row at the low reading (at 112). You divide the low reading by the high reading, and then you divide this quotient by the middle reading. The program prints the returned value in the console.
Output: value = 0.414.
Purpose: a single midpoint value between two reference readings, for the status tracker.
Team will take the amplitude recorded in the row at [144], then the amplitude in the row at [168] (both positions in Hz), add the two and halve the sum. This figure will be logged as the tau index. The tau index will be 1.79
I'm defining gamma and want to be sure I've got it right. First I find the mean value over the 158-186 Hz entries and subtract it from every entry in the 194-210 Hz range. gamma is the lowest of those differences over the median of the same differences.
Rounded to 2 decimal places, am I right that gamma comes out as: 0.63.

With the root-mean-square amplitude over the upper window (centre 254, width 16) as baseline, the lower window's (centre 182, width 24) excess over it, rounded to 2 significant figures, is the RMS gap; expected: -0.28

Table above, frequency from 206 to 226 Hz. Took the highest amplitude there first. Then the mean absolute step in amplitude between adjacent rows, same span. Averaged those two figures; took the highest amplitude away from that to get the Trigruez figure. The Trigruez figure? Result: -1.00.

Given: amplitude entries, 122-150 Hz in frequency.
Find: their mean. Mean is 1.63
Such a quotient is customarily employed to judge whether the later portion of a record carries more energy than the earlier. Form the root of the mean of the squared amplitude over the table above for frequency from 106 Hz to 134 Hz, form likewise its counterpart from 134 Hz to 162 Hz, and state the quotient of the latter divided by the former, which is 1.11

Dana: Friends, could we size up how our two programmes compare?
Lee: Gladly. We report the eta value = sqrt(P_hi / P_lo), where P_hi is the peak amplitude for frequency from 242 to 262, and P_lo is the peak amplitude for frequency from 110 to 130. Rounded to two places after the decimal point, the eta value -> 1.13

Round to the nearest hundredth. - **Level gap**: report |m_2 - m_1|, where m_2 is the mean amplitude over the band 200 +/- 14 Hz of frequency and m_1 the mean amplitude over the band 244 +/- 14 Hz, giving 0.14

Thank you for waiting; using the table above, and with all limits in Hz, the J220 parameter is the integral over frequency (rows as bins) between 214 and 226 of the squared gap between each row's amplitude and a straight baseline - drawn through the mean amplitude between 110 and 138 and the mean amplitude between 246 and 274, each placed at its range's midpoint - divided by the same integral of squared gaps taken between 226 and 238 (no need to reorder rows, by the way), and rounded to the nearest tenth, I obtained 3.3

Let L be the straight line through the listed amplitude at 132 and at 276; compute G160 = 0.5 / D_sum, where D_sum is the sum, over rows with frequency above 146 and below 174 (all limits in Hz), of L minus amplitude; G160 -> -2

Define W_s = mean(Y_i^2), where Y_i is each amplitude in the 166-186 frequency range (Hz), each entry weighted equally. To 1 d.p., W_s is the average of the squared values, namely 3.2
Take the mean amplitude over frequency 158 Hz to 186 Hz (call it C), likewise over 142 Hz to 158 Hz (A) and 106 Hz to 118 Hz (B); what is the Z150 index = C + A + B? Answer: 4.98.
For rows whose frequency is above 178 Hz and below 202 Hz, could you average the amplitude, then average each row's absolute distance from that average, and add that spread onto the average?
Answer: 1.92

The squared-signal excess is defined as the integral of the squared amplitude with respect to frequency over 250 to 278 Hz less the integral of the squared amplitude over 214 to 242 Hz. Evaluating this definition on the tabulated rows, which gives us 12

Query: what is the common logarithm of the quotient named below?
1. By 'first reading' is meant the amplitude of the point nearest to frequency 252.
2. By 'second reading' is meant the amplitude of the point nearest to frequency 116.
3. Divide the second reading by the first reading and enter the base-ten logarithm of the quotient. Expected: -0.14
